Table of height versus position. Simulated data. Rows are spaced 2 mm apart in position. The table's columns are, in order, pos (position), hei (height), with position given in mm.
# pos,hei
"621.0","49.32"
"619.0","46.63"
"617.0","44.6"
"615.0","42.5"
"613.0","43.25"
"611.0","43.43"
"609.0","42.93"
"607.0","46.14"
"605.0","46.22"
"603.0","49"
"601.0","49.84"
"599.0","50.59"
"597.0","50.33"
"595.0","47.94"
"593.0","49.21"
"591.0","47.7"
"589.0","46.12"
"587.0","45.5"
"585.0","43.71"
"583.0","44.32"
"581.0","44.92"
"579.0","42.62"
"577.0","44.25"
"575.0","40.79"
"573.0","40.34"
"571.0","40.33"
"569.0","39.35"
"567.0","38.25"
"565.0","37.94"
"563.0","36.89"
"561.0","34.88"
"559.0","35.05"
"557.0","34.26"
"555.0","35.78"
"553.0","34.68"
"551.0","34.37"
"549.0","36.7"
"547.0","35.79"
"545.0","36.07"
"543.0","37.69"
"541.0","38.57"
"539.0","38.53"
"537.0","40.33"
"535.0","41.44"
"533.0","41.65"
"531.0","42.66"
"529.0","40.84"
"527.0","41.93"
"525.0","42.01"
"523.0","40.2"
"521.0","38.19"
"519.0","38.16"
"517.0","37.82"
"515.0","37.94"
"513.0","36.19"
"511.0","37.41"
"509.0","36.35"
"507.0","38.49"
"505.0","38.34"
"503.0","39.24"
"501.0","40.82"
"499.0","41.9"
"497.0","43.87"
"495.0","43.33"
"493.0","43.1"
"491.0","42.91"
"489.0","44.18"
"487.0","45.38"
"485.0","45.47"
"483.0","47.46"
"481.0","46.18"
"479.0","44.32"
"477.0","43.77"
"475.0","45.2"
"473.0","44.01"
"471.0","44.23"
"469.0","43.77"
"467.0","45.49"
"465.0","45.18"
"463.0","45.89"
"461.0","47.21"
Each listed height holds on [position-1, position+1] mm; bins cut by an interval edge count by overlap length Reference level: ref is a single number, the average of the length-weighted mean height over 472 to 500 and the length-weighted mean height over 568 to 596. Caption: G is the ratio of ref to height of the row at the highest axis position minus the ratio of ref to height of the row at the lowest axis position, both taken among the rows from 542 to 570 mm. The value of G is -0.05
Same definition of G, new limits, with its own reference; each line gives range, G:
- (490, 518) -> 0.14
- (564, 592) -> -0.24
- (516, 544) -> 0.00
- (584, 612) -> 0.01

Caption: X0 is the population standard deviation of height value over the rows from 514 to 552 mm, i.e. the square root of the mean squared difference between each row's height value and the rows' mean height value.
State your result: 2.3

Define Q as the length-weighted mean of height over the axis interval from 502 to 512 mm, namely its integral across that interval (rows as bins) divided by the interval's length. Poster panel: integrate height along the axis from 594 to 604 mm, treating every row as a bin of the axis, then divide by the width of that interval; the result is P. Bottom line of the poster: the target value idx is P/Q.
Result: 1.30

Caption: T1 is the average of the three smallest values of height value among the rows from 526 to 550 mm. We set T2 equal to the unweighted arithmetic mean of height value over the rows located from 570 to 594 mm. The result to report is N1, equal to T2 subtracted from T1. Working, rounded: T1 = 36.2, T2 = 44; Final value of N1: -8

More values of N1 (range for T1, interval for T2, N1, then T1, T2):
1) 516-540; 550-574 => 1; 38.1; 37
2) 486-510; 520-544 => -3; 37.7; 40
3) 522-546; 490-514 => -3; 37.4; 40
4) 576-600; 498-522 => 5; 43.5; 38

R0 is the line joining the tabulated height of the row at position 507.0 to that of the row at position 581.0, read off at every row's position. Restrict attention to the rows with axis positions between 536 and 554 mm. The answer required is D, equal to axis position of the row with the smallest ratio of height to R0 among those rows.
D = 551.0 mm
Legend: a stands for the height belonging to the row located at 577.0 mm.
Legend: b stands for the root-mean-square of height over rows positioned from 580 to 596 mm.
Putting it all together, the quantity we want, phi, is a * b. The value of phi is 2045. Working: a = 44.25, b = 46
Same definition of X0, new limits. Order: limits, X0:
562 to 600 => 4.2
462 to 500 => 1.3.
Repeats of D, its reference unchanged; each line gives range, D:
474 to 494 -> 493.0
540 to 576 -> 557.0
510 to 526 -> 513.0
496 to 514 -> 513.0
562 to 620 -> 563.0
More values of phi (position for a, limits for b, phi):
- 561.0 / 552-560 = 1219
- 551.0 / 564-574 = 1349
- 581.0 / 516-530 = 1793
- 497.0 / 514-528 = 1733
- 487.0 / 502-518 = 1712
